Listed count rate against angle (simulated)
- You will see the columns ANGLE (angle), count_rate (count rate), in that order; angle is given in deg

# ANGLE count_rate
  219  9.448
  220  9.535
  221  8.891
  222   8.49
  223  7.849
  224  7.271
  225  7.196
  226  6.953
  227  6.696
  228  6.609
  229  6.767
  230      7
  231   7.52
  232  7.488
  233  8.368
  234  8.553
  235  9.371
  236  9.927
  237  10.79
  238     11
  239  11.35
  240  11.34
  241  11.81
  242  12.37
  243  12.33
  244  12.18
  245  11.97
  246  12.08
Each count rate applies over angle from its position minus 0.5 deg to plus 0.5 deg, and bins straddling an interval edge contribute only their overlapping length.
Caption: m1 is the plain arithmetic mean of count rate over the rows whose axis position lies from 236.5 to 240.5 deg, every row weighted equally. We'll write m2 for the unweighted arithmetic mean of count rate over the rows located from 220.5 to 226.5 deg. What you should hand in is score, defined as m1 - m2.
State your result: 3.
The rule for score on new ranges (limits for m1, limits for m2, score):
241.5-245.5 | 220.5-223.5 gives 4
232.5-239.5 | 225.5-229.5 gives 3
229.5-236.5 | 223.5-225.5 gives 1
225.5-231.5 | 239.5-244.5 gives -5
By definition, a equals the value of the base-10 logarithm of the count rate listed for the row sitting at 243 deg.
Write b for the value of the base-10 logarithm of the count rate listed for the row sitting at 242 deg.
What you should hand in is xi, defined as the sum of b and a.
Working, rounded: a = 1.09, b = 1.09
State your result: 2.18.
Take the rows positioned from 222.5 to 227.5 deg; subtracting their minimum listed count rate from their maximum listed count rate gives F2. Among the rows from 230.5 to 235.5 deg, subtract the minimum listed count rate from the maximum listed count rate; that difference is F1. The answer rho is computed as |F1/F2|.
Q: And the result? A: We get 1.63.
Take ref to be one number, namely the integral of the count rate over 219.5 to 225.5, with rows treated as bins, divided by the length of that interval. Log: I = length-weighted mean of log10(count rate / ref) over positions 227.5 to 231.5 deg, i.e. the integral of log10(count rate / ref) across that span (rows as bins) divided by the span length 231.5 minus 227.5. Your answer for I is -0.07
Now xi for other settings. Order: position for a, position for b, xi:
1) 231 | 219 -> 1.85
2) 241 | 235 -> 2.04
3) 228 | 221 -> 1.77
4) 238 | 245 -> 2.12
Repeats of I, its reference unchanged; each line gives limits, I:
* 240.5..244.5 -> 0.17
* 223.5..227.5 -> -0.07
